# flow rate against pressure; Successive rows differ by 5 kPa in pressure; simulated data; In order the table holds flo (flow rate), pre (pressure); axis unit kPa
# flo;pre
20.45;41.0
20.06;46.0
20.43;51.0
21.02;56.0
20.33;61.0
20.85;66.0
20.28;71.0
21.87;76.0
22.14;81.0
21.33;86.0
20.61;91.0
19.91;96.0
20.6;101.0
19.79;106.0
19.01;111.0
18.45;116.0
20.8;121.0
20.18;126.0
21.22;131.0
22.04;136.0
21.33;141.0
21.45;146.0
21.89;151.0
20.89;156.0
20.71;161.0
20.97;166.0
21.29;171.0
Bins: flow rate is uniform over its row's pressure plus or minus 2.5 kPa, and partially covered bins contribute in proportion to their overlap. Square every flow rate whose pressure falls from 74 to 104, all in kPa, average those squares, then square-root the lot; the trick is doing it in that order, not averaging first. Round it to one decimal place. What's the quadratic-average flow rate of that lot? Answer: 21.1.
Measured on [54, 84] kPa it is 21.1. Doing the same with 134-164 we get 21.4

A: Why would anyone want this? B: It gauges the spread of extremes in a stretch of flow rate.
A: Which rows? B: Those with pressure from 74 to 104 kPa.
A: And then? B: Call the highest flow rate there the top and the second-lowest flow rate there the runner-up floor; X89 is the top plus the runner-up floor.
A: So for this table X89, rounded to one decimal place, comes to 42.7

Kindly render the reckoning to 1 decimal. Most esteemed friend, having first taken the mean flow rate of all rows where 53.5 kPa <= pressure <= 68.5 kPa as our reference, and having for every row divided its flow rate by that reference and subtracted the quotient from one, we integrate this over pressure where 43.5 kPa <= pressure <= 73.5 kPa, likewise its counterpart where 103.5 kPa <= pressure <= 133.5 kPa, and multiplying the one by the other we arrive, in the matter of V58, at 0.4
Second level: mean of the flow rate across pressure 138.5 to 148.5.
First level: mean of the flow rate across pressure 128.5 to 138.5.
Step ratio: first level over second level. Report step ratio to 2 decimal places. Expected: 1.01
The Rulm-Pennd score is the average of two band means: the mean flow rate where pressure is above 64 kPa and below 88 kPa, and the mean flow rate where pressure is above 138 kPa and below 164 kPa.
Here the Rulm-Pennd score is 21.3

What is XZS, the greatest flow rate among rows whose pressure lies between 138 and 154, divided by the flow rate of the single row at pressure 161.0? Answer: 1.06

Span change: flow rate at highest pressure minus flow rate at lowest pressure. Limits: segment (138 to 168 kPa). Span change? -0.4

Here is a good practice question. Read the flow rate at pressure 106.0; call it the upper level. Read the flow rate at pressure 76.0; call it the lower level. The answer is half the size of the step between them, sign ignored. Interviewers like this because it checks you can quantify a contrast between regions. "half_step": 1.04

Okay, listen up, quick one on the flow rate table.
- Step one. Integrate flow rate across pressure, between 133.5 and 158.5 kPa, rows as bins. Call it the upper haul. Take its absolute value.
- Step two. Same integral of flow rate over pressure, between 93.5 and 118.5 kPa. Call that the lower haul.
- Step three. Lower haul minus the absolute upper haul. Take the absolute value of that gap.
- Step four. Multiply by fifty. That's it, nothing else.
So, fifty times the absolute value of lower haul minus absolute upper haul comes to 2460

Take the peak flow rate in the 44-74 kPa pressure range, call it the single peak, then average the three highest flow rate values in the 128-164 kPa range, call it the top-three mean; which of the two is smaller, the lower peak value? 21.0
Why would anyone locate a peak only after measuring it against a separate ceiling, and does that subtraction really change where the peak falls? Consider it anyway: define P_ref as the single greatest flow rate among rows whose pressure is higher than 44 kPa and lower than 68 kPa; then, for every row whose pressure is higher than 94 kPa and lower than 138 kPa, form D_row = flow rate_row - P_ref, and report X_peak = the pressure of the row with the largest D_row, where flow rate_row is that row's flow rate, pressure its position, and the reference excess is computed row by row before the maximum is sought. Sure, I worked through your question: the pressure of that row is 136.0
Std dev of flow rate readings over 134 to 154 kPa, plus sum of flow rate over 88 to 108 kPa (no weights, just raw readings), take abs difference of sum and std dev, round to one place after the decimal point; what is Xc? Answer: 80.6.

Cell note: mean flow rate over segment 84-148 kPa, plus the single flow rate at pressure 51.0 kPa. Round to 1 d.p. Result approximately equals 40.9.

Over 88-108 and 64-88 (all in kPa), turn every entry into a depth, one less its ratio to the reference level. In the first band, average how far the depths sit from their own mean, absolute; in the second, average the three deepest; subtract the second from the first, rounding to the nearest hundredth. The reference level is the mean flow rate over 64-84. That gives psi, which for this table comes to 0.00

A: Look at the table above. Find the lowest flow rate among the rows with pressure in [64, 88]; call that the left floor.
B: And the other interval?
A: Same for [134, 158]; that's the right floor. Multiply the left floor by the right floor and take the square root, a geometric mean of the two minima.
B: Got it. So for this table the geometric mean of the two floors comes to 20.6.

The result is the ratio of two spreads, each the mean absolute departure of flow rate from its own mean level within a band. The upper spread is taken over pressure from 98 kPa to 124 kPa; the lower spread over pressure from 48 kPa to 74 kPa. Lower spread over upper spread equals 0.35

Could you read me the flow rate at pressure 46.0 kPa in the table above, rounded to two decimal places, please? 20.06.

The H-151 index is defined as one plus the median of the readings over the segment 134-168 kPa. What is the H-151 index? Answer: 22.3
